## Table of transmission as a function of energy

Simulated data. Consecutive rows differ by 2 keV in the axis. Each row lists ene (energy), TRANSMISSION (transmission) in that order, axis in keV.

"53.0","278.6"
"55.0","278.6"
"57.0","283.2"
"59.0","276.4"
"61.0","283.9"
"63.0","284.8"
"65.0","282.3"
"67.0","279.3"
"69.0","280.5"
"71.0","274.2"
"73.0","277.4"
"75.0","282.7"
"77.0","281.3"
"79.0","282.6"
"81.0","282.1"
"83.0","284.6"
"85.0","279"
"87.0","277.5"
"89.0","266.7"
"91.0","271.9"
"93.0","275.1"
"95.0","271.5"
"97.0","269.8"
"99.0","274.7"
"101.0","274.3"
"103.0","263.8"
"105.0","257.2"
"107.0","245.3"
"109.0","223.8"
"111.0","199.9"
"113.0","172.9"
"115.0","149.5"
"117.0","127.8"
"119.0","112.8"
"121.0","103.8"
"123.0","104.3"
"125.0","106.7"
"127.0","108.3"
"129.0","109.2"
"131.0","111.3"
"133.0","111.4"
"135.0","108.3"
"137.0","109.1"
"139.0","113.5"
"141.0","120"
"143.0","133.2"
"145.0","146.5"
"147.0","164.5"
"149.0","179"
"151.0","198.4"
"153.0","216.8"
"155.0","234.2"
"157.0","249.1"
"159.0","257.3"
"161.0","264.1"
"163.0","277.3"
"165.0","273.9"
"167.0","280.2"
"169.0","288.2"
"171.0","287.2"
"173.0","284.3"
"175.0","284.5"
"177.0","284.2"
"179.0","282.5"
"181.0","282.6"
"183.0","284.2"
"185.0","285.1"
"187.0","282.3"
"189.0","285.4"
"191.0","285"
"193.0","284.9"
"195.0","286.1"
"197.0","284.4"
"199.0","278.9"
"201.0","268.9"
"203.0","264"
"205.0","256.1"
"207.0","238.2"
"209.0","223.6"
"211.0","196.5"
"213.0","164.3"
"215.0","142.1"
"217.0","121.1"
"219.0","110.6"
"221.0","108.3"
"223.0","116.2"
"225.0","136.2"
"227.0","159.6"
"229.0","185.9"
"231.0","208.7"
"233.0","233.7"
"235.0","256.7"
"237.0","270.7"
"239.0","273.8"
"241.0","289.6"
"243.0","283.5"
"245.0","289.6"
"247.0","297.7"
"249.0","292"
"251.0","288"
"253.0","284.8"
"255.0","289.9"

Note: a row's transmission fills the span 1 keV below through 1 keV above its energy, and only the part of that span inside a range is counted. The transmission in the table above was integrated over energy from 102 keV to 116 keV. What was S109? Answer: 3025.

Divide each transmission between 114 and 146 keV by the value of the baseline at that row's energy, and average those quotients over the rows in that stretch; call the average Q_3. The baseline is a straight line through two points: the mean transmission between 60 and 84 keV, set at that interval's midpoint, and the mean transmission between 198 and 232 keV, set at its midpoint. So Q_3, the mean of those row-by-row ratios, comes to 0.5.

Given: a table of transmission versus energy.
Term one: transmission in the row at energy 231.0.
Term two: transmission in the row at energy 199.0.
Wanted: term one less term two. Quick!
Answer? -70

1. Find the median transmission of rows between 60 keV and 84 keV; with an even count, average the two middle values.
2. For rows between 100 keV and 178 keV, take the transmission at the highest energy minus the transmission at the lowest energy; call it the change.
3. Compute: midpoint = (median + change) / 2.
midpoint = 146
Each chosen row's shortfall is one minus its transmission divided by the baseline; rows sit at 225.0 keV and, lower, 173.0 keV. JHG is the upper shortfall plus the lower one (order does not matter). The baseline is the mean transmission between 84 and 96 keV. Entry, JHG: 0.46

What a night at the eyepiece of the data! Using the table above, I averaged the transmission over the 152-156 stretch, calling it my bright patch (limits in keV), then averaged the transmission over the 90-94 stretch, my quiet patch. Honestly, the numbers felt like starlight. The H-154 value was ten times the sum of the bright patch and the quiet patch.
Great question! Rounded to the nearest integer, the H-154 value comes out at 4990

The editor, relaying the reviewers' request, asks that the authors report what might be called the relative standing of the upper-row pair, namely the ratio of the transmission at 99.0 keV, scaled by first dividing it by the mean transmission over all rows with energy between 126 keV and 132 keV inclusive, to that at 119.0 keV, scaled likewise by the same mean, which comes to 2.44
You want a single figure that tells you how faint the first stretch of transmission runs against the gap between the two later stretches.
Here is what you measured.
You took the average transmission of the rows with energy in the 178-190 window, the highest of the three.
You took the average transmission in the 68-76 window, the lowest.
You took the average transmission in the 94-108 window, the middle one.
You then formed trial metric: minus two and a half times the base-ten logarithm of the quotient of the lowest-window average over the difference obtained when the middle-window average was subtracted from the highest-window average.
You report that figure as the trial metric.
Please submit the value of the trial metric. -2.9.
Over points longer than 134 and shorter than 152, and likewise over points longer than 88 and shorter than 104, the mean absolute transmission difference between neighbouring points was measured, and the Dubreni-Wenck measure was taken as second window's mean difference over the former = 0.37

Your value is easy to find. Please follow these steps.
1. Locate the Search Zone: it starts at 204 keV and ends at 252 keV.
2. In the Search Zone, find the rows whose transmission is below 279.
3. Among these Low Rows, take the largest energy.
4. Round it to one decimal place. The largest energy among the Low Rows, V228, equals 239.0 keV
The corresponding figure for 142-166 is 165.0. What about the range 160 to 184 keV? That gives 165.0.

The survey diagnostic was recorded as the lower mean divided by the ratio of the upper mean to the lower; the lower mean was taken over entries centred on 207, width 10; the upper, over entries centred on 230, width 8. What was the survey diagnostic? 282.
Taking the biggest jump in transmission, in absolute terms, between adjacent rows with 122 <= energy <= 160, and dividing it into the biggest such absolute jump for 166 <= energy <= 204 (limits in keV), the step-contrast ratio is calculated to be 0.5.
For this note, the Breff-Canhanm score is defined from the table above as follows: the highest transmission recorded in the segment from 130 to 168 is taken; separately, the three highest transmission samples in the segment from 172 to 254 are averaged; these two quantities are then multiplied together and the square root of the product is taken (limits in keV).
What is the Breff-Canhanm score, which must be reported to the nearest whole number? 287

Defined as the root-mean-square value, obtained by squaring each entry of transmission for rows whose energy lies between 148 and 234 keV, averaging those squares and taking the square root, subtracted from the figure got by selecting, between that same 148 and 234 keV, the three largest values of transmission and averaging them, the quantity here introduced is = 45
